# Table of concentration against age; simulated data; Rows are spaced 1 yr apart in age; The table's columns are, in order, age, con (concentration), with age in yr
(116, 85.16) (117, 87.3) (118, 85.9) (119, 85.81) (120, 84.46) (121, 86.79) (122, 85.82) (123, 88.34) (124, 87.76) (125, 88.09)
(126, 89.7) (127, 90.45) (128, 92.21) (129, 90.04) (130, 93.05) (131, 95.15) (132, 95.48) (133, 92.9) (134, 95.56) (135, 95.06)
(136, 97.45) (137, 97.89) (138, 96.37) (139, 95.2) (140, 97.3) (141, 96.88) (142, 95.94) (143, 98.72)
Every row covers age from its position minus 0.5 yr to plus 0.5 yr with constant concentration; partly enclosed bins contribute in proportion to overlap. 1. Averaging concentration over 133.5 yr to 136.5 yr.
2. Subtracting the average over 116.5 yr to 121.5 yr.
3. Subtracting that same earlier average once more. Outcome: -76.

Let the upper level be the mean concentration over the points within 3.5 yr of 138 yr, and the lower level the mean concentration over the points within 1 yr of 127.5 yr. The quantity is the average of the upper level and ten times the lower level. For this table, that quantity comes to 505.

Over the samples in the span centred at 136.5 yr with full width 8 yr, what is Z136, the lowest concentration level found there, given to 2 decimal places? 92.90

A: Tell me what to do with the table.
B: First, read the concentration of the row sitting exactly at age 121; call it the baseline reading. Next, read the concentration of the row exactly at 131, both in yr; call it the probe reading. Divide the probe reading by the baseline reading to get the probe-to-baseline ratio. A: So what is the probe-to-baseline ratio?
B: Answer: 1.10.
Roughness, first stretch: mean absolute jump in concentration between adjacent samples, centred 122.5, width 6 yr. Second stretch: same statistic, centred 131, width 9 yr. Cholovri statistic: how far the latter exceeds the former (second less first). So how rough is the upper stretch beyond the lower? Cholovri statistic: 0.54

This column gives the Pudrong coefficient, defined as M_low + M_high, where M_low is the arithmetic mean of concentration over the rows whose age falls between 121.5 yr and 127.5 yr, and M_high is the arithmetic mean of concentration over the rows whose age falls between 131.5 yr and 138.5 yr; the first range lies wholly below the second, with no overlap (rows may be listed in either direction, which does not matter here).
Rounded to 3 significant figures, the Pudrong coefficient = 184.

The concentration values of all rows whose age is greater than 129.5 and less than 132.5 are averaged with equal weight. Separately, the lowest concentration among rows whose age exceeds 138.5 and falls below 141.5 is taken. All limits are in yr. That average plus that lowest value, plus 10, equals 199.8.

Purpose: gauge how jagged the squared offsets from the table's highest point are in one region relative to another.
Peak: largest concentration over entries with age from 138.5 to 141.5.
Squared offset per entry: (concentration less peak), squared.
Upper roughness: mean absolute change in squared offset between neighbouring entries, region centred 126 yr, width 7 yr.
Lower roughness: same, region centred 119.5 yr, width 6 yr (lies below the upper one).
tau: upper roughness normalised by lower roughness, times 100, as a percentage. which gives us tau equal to 61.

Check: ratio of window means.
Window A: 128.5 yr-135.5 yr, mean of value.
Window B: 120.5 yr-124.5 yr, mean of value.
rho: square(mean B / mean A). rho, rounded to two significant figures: 0.86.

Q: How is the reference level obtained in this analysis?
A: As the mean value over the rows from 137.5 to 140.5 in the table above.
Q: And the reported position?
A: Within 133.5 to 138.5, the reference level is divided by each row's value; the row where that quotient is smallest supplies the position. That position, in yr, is 137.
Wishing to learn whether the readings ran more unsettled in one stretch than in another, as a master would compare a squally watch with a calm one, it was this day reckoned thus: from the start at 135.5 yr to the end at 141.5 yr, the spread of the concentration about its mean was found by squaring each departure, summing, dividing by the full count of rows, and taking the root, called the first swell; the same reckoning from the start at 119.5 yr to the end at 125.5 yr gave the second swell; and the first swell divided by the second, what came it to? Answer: 0.64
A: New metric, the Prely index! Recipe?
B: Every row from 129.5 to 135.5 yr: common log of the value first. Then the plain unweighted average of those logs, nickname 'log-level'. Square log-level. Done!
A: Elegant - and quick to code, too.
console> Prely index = 3.90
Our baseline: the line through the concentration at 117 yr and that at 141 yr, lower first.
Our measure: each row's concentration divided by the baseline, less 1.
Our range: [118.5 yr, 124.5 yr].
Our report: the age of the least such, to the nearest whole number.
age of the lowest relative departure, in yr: 120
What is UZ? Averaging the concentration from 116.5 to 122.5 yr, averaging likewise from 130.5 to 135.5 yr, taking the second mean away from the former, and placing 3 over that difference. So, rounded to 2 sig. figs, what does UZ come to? -0.34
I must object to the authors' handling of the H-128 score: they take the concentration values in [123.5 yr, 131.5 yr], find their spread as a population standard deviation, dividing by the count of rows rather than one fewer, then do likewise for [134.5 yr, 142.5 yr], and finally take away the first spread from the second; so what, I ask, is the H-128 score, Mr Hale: -1.4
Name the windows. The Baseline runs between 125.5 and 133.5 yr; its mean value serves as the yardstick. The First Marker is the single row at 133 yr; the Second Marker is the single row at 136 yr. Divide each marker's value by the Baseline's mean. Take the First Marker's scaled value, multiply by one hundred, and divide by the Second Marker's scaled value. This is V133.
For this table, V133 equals 95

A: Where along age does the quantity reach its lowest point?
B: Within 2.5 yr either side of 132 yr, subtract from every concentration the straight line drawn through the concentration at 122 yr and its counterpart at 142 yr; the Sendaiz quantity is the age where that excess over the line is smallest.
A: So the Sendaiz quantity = 133 yr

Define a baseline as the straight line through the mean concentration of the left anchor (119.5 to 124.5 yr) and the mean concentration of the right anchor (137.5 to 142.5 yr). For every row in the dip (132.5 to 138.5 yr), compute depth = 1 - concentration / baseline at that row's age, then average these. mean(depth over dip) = -0.021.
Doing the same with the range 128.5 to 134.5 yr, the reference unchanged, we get -0.021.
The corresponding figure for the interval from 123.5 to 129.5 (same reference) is -0.007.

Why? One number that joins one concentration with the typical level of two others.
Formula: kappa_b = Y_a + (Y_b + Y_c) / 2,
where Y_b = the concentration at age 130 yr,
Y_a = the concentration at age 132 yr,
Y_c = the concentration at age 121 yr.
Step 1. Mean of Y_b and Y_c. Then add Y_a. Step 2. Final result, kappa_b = 185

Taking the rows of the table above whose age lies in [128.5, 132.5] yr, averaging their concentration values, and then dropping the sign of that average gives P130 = 93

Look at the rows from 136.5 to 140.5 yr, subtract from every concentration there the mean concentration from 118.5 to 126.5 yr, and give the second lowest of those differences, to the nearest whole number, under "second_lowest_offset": 9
